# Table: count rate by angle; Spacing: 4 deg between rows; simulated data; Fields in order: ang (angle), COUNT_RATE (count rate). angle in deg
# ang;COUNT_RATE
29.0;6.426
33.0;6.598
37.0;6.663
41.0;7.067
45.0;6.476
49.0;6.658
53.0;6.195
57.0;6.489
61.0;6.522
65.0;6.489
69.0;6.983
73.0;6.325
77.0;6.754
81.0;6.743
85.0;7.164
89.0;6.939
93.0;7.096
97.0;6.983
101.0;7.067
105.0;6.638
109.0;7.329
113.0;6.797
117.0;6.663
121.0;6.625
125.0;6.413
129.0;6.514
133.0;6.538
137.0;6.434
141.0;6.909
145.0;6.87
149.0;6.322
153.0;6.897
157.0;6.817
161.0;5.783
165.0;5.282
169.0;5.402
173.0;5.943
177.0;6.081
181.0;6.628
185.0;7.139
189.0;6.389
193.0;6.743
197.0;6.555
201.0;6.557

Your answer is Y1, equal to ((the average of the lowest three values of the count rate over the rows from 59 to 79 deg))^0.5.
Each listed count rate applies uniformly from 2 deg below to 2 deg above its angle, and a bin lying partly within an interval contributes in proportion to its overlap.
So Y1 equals 2.54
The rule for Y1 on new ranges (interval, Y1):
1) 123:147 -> 2.54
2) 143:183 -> 2.34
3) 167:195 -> 2.41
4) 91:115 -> 2.61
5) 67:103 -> 2.57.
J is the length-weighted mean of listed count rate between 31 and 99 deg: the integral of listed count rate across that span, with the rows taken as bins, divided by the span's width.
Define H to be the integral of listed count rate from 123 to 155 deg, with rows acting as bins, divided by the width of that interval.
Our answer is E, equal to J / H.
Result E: 1.02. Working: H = 6.61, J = 6.71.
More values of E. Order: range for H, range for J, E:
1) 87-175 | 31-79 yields 1.01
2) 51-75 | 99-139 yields 1.03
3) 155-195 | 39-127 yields 1.08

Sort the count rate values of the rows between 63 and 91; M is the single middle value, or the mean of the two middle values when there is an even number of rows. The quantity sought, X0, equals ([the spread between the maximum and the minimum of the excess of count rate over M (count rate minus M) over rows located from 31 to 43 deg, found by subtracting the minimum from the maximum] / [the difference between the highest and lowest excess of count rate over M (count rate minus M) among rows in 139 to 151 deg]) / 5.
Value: 0.16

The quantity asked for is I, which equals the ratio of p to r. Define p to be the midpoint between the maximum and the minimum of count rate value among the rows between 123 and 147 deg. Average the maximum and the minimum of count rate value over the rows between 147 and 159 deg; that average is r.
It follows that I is 1.01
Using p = 6.66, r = 6.61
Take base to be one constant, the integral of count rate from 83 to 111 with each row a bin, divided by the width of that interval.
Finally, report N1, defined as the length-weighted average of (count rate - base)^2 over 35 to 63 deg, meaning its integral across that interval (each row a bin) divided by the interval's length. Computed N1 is 0.26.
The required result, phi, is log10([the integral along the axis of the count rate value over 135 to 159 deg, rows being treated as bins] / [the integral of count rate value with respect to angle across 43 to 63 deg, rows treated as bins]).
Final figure 0.1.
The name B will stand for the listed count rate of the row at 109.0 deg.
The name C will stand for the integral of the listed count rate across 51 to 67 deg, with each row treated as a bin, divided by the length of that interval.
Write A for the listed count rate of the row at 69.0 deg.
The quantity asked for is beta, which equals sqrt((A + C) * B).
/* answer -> 9.91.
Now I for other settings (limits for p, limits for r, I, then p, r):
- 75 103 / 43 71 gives 1.06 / 6.95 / 6.59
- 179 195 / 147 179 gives 1.11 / 6.76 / 6.09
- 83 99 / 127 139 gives 1.09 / 7.05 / 6.49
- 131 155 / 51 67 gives 1.04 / 6.62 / 6.36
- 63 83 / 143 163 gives 1.05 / 6.65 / 6.34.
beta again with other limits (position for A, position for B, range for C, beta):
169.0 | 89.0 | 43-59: 9.07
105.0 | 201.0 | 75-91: 9.42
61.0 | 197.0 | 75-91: 9.38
